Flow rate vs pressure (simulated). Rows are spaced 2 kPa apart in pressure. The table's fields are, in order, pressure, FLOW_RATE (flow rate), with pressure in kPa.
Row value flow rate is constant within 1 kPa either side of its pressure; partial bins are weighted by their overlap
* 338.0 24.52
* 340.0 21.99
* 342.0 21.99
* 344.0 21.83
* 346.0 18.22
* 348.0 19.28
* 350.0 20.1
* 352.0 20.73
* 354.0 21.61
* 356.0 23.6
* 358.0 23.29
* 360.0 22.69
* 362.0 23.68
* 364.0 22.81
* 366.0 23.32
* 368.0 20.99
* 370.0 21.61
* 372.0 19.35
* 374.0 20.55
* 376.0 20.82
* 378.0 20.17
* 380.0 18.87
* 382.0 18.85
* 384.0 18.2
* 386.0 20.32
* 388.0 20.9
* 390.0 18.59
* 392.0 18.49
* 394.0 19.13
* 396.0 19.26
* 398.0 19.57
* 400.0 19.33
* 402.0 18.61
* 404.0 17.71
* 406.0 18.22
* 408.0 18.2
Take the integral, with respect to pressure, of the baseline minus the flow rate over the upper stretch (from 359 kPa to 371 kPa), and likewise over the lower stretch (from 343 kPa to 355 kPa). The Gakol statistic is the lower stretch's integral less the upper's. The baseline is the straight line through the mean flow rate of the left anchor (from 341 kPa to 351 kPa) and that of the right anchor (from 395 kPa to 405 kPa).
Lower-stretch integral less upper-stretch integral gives 32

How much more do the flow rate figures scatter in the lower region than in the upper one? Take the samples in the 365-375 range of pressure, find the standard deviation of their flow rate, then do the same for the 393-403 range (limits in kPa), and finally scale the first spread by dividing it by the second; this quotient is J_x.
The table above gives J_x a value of 4.1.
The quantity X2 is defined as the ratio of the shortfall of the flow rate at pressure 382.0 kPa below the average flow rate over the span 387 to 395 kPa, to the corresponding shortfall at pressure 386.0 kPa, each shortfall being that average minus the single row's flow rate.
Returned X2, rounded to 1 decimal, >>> -0.4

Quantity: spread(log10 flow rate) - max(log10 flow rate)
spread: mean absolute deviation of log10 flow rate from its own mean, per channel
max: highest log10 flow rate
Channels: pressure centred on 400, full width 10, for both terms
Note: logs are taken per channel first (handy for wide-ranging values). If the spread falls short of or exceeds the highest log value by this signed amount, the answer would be -1.28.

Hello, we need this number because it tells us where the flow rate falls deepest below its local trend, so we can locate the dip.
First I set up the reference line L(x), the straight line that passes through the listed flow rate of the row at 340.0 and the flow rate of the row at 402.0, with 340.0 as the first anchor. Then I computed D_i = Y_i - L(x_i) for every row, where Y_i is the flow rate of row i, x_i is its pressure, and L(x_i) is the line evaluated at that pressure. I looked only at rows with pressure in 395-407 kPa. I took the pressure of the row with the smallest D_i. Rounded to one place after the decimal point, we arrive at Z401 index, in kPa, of 404.0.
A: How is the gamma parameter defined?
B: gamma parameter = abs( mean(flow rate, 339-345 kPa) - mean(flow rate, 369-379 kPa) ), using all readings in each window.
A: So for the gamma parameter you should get 1.4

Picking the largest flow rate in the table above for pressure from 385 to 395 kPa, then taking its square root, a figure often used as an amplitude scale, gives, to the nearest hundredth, 4.57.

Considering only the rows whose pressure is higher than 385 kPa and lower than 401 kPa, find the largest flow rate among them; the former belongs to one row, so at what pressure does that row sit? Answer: 388.0 kPa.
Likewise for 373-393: 388.0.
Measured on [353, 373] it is 362.0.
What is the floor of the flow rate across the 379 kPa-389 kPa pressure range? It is 18.2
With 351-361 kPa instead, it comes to 20.73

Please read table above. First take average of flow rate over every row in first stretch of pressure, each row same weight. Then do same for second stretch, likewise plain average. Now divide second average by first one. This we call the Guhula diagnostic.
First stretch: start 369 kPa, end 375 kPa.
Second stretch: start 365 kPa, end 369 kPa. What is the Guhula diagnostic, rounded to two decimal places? 1.08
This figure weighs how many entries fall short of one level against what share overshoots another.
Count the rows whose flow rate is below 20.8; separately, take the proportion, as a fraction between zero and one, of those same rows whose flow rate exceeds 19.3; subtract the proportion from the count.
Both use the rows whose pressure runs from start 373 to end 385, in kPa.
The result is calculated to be 4.5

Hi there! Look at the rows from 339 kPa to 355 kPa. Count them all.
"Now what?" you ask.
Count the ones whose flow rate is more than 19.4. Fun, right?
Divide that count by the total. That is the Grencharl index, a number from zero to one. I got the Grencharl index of 0.75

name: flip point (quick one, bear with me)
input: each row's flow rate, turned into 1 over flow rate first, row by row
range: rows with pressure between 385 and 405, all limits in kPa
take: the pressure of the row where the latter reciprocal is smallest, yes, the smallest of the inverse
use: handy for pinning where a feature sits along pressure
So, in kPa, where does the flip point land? 388.0 kPa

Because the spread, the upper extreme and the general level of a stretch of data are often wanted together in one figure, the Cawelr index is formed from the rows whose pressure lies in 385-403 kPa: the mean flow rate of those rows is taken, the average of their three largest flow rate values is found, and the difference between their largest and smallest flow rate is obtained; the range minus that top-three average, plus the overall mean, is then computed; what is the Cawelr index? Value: 1.5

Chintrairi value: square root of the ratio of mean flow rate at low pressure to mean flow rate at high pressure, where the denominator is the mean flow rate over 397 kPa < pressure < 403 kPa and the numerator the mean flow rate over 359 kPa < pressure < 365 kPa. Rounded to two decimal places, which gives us 1.10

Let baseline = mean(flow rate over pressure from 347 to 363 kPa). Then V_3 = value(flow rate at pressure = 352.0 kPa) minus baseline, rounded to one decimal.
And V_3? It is -1.1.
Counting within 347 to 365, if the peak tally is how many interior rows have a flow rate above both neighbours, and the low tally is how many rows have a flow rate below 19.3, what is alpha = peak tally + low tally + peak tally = 5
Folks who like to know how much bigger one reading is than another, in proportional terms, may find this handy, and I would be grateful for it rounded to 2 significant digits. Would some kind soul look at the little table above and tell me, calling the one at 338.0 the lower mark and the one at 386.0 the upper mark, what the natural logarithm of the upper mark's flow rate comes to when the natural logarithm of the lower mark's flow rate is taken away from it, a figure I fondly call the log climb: -0.19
